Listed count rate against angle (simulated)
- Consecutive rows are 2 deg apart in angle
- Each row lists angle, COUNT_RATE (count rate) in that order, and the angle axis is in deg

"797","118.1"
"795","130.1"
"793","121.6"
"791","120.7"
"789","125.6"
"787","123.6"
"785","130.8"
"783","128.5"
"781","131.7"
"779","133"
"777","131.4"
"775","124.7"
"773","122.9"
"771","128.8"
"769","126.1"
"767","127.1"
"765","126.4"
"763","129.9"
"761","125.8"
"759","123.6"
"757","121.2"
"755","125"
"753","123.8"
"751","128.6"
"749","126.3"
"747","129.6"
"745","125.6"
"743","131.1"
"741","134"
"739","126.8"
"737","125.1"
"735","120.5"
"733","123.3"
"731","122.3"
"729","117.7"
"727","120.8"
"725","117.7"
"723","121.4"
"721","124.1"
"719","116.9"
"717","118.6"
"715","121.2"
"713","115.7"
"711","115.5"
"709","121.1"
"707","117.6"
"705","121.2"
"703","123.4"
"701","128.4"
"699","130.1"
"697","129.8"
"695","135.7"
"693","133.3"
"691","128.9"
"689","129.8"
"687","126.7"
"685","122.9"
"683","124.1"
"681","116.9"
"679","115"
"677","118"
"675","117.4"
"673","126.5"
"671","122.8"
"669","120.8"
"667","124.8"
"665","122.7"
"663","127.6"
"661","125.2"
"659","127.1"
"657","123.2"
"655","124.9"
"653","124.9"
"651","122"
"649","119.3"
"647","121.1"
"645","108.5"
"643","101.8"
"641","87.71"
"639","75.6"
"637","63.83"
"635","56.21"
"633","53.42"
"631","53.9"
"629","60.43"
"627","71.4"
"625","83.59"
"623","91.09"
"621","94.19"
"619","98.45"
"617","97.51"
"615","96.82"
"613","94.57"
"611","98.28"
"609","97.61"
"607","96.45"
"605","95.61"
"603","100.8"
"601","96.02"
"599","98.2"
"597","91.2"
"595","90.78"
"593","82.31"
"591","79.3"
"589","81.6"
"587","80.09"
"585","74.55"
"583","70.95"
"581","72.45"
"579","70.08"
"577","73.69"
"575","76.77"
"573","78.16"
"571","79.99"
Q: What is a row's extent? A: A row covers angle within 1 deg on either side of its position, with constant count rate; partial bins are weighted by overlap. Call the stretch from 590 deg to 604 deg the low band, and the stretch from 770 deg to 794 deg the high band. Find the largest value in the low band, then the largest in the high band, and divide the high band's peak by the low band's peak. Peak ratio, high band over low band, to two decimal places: 1.32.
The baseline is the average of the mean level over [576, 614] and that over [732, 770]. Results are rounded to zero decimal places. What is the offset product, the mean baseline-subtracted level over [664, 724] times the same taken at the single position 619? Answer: -133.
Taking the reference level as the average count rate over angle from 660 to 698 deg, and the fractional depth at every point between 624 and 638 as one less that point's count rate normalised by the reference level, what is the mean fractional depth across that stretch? 0.49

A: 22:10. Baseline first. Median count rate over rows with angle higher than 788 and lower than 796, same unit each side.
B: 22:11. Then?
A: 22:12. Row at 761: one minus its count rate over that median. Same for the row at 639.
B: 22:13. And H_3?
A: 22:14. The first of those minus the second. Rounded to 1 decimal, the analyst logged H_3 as -0.4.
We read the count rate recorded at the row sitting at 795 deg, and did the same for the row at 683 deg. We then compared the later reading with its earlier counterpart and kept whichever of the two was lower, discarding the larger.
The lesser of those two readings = 124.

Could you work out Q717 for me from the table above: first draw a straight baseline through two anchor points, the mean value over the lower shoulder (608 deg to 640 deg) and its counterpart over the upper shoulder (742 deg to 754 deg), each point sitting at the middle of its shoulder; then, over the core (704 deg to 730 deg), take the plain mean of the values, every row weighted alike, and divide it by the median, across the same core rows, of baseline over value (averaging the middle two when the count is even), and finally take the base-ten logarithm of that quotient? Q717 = 2.09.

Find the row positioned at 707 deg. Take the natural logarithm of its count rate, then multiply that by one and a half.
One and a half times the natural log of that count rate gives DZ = 7.15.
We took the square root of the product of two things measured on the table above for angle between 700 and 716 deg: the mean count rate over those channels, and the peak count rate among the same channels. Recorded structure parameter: 124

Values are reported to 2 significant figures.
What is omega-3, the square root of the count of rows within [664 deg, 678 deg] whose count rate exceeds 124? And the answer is 1.4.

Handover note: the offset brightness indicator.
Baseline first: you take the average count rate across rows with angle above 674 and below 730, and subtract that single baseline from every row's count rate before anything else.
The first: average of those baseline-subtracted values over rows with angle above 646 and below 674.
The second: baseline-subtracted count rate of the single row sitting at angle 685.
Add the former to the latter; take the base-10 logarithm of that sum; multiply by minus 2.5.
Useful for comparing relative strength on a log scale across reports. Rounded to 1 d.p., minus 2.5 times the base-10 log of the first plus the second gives -0.6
